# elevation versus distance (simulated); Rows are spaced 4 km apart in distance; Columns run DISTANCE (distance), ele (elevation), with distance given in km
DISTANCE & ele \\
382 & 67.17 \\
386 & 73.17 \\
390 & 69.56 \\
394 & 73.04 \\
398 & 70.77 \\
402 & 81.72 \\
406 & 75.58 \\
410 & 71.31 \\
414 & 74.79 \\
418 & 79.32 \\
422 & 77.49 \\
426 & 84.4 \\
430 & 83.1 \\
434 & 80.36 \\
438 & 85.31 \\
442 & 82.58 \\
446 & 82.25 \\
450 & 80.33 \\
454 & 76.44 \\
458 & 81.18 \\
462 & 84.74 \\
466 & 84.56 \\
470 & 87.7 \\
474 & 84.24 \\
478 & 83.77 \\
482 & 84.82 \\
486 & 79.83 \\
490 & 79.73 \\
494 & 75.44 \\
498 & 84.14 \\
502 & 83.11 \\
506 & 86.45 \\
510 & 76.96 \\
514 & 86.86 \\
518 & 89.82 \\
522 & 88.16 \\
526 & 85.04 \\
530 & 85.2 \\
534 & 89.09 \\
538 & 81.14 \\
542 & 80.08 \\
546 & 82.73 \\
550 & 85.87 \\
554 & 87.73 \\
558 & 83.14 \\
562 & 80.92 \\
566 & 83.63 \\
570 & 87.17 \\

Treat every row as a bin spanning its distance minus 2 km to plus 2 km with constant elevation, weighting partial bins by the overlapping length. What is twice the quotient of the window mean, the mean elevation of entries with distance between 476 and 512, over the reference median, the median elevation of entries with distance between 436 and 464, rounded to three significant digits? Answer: 1.98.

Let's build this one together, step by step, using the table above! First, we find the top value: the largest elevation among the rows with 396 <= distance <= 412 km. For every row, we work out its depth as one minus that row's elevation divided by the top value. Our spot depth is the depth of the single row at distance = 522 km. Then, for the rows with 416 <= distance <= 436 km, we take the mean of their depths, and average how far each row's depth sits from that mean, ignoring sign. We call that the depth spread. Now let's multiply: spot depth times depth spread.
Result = -0.0022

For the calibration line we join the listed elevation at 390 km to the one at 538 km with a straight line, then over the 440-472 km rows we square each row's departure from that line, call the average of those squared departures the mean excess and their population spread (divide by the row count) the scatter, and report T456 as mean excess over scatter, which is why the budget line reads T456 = 1.74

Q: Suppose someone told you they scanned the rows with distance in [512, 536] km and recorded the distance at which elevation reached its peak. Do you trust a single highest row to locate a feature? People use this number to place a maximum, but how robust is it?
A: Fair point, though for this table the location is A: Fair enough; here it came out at 518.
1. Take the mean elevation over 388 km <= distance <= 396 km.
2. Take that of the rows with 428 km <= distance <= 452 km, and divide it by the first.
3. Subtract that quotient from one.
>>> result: -0.15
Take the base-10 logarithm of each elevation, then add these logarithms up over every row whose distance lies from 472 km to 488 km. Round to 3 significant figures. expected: 7.68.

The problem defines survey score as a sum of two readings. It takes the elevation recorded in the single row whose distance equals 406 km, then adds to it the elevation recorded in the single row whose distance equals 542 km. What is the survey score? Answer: 156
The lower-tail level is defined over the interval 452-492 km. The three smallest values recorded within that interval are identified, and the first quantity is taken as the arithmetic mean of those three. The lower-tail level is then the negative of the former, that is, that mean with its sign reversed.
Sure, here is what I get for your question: -79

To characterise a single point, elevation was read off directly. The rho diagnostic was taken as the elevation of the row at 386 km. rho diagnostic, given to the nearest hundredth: 73.17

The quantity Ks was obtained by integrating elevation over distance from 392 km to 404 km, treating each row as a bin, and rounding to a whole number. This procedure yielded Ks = 902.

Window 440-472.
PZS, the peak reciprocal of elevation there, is 0.0131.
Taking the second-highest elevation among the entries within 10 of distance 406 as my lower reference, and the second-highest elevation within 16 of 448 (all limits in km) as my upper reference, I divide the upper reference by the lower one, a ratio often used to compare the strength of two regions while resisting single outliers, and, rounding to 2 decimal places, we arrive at 1.12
